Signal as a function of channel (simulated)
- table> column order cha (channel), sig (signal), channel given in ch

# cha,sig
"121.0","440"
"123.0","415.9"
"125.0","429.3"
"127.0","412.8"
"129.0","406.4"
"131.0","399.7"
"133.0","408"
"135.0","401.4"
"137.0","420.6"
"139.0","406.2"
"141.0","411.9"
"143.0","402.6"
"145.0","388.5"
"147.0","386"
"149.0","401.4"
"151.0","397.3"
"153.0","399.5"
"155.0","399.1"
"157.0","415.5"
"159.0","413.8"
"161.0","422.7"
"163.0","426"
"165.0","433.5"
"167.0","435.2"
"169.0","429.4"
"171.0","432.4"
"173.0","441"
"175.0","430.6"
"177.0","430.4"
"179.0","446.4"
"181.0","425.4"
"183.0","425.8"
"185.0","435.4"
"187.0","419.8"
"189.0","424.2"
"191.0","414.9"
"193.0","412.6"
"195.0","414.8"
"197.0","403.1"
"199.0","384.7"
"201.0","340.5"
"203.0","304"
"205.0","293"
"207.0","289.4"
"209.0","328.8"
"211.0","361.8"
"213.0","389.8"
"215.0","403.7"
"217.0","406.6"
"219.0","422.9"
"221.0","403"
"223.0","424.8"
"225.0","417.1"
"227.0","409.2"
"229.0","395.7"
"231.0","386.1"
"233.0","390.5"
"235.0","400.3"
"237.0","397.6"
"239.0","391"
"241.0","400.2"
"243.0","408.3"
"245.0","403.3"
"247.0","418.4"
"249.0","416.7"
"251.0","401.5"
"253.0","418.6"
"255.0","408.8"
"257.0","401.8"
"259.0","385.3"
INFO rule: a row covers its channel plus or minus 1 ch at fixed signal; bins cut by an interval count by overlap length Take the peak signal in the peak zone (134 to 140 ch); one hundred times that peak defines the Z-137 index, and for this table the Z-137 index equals 42060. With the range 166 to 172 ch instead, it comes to 43520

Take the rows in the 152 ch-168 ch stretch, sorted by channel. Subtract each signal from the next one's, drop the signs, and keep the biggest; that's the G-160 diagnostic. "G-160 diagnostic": 16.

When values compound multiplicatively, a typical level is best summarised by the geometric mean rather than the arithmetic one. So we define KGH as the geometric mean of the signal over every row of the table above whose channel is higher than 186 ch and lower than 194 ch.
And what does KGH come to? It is 418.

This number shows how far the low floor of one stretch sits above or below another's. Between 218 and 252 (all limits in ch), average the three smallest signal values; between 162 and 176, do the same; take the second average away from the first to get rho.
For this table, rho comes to -39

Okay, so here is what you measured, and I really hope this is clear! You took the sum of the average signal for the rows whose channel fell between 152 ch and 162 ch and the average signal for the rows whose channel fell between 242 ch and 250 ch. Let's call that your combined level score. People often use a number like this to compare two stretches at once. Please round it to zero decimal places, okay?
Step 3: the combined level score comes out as 822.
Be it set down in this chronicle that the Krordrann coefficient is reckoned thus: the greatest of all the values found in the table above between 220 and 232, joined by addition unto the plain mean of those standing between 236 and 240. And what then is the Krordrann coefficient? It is 819.1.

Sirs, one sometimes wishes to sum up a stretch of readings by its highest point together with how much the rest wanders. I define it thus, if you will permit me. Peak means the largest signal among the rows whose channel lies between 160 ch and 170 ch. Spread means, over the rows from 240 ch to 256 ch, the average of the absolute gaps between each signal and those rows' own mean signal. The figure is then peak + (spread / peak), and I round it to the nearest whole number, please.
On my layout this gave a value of 435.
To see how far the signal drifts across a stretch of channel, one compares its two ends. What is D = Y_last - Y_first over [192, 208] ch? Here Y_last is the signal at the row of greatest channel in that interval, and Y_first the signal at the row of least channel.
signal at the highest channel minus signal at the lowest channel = -123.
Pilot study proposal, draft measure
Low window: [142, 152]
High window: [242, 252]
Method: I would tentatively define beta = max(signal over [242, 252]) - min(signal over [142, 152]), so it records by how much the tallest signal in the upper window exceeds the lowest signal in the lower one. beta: 32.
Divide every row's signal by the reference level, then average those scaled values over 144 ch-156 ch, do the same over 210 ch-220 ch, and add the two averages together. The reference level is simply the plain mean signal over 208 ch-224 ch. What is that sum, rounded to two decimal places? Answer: 2.02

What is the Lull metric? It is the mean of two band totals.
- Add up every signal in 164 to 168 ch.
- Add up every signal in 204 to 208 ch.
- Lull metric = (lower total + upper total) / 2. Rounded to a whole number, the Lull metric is 726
